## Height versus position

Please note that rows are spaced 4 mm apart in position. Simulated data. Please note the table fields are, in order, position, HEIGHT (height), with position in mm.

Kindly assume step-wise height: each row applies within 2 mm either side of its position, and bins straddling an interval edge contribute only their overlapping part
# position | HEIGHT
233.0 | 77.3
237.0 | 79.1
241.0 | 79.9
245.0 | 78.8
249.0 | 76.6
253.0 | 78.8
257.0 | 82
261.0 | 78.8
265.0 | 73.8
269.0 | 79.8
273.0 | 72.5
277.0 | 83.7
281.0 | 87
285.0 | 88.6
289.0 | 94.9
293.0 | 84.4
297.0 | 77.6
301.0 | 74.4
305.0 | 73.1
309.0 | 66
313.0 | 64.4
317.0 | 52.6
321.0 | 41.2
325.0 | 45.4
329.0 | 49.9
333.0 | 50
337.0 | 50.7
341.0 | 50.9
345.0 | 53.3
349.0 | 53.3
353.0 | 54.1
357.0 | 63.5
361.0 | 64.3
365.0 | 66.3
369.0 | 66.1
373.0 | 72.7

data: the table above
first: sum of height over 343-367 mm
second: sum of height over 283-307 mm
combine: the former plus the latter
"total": 848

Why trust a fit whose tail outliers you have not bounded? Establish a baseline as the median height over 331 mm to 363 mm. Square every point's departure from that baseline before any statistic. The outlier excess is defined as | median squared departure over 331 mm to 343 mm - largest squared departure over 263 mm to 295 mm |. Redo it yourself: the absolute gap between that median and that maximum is 1724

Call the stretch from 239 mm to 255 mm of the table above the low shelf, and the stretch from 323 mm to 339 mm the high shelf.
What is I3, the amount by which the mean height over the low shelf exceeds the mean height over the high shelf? 30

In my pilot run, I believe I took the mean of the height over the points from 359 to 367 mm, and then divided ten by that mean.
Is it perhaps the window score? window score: 0.153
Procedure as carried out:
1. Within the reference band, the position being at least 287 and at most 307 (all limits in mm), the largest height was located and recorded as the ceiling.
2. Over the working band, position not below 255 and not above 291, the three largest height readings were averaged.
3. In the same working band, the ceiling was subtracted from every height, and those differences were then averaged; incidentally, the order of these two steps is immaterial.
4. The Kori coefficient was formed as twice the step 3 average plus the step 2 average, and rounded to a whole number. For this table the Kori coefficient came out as 65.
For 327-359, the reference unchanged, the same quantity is -26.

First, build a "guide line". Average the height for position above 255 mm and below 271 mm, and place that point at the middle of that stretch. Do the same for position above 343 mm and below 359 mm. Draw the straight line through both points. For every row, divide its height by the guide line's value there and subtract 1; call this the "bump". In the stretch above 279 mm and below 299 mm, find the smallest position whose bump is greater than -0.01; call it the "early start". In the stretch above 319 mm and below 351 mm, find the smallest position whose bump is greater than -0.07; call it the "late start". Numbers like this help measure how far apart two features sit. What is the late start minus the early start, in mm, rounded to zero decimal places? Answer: 68 mm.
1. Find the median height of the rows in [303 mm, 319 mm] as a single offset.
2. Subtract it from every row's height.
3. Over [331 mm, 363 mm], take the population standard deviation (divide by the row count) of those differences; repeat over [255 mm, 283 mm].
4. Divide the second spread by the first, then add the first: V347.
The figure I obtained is 6.2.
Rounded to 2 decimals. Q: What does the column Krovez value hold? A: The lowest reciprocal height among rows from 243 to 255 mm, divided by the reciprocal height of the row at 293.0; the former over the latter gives 1.07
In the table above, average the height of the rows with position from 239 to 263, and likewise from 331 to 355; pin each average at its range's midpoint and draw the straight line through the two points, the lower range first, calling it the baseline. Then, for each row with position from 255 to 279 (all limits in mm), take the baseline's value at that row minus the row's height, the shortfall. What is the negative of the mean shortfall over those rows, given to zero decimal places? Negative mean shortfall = 4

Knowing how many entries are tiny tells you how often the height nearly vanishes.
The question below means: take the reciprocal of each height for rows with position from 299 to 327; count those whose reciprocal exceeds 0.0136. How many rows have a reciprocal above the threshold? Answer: 6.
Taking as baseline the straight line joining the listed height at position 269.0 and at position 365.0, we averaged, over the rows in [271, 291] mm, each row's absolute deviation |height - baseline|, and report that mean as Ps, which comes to 10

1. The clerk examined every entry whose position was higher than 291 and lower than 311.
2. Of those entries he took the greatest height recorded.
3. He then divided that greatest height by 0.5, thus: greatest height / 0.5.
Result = 169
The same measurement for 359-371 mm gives 133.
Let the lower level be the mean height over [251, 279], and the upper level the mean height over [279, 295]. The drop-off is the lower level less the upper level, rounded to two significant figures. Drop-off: -10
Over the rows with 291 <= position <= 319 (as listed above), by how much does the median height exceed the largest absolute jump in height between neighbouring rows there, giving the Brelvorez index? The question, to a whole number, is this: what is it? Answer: 61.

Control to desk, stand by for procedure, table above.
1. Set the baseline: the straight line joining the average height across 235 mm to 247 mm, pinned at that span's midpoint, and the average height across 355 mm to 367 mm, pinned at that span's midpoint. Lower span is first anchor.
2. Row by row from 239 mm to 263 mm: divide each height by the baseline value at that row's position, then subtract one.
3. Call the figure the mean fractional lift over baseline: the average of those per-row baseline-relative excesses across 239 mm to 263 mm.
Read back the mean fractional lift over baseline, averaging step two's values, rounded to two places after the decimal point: 0.01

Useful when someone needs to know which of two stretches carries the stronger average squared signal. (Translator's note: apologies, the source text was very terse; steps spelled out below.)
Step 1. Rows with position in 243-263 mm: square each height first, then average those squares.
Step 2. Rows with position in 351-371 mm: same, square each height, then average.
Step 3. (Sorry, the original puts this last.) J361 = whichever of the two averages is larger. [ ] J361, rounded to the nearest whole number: 6244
